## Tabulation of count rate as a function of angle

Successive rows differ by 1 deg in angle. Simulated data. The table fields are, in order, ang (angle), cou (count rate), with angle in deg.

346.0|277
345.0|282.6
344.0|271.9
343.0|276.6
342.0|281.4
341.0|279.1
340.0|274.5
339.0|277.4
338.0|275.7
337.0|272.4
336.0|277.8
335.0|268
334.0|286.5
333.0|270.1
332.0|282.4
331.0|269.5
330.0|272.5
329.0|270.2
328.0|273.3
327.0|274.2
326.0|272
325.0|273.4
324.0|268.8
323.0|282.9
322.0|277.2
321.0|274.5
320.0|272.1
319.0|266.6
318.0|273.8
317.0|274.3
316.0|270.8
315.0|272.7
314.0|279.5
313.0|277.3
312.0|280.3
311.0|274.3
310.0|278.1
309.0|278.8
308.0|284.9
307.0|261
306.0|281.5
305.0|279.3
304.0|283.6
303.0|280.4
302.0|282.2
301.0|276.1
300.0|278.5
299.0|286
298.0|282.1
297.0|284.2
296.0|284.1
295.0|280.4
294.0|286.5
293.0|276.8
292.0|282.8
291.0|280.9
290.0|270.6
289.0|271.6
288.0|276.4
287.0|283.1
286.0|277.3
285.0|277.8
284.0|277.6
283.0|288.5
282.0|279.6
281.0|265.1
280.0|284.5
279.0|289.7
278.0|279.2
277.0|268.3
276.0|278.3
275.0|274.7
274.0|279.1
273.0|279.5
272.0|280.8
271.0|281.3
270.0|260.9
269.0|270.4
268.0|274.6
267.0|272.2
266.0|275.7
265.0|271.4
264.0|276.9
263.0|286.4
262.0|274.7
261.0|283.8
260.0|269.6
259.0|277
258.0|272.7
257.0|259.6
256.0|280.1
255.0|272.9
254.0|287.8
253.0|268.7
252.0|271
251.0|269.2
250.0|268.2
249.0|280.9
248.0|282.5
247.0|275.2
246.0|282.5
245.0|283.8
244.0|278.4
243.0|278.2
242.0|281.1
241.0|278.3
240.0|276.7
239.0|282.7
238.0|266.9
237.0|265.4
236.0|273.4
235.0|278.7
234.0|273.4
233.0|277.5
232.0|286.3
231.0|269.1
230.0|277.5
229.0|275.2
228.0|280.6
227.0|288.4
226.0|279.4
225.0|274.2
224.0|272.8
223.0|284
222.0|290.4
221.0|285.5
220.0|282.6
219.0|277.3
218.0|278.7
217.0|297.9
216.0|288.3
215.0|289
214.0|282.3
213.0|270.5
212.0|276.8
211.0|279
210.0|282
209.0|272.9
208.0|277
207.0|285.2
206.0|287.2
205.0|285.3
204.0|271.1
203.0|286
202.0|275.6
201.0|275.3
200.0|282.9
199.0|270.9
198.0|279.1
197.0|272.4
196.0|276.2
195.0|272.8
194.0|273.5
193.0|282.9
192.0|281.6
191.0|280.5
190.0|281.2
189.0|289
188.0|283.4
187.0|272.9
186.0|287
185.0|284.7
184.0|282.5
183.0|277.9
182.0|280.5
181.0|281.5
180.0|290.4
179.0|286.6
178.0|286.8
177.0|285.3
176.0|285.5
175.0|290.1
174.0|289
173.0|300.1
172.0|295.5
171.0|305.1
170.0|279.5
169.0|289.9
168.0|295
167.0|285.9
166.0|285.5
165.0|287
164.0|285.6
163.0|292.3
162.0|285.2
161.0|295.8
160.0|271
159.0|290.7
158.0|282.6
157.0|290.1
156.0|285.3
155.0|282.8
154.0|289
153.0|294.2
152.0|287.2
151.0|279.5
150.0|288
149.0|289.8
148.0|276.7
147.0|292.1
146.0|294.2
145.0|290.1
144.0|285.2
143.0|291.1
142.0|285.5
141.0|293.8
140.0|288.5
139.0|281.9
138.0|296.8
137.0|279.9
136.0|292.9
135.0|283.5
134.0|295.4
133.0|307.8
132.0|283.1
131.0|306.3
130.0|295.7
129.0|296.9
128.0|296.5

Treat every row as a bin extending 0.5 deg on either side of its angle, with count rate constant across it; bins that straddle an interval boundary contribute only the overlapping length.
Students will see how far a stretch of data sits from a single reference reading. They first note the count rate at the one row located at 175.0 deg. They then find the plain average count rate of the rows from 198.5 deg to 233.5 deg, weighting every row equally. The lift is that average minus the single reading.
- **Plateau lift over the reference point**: -10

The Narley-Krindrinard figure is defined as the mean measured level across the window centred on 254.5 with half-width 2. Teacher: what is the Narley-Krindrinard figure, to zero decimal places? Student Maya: 277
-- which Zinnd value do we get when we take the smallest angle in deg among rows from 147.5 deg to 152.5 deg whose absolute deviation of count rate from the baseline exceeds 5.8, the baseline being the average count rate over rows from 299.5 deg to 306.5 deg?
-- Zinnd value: 149.0 deg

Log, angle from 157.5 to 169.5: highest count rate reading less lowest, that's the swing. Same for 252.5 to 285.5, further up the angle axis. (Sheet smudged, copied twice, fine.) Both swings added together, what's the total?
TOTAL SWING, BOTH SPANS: 54.9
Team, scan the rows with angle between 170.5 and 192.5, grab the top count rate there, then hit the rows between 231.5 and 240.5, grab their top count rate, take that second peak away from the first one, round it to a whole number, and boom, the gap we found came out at 19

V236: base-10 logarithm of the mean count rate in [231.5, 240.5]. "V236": 2.44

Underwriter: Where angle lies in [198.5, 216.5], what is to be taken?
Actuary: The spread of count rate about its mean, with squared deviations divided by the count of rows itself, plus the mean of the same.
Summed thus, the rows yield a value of 286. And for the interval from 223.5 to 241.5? 282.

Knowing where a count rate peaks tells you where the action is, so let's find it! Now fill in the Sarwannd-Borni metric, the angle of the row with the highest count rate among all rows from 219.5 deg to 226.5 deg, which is 222.0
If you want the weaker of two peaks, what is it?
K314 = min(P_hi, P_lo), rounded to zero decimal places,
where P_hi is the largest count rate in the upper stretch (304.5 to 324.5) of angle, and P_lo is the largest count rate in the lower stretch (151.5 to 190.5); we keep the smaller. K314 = 285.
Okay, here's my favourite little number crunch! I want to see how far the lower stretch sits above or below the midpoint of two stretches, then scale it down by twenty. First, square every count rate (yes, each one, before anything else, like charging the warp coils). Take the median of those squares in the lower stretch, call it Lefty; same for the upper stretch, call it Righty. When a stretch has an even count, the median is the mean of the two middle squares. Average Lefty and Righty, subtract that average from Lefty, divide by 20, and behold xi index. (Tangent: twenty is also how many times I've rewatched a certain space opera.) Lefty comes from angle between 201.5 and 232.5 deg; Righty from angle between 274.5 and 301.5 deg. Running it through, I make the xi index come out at 20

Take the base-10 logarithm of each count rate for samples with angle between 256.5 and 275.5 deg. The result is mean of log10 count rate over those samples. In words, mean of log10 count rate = 2.439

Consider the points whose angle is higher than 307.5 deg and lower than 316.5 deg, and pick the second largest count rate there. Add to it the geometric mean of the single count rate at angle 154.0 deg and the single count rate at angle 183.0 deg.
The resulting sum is 564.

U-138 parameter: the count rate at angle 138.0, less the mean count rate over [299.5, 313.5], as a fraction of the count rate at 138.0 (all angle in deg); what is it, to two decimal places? 0.06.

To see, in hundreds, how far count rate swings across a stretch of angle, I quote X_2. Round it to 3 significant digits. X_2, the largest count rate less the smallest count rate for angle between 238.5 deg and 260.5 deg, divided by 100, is 0.282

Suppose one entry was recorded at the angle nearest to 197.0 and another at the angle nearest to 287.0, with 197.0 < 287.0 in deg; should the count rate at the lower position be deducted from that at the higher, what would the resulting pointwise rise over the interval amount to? 11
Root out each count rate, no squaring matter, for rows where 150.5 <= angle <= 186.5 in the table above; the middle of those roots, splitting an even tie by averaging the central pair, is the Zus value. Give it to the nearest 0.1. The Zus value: 16.9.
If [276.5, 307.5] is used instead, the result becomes 16.7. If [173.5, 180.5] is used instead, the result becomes 16.9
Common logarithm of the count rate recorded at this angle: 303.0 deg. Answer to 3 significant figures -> 2.45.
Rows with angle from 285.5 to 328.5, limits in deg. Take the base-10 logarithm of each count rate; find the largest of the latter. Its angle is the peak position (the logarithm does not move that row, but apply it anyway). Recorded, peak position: 294.0 deg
